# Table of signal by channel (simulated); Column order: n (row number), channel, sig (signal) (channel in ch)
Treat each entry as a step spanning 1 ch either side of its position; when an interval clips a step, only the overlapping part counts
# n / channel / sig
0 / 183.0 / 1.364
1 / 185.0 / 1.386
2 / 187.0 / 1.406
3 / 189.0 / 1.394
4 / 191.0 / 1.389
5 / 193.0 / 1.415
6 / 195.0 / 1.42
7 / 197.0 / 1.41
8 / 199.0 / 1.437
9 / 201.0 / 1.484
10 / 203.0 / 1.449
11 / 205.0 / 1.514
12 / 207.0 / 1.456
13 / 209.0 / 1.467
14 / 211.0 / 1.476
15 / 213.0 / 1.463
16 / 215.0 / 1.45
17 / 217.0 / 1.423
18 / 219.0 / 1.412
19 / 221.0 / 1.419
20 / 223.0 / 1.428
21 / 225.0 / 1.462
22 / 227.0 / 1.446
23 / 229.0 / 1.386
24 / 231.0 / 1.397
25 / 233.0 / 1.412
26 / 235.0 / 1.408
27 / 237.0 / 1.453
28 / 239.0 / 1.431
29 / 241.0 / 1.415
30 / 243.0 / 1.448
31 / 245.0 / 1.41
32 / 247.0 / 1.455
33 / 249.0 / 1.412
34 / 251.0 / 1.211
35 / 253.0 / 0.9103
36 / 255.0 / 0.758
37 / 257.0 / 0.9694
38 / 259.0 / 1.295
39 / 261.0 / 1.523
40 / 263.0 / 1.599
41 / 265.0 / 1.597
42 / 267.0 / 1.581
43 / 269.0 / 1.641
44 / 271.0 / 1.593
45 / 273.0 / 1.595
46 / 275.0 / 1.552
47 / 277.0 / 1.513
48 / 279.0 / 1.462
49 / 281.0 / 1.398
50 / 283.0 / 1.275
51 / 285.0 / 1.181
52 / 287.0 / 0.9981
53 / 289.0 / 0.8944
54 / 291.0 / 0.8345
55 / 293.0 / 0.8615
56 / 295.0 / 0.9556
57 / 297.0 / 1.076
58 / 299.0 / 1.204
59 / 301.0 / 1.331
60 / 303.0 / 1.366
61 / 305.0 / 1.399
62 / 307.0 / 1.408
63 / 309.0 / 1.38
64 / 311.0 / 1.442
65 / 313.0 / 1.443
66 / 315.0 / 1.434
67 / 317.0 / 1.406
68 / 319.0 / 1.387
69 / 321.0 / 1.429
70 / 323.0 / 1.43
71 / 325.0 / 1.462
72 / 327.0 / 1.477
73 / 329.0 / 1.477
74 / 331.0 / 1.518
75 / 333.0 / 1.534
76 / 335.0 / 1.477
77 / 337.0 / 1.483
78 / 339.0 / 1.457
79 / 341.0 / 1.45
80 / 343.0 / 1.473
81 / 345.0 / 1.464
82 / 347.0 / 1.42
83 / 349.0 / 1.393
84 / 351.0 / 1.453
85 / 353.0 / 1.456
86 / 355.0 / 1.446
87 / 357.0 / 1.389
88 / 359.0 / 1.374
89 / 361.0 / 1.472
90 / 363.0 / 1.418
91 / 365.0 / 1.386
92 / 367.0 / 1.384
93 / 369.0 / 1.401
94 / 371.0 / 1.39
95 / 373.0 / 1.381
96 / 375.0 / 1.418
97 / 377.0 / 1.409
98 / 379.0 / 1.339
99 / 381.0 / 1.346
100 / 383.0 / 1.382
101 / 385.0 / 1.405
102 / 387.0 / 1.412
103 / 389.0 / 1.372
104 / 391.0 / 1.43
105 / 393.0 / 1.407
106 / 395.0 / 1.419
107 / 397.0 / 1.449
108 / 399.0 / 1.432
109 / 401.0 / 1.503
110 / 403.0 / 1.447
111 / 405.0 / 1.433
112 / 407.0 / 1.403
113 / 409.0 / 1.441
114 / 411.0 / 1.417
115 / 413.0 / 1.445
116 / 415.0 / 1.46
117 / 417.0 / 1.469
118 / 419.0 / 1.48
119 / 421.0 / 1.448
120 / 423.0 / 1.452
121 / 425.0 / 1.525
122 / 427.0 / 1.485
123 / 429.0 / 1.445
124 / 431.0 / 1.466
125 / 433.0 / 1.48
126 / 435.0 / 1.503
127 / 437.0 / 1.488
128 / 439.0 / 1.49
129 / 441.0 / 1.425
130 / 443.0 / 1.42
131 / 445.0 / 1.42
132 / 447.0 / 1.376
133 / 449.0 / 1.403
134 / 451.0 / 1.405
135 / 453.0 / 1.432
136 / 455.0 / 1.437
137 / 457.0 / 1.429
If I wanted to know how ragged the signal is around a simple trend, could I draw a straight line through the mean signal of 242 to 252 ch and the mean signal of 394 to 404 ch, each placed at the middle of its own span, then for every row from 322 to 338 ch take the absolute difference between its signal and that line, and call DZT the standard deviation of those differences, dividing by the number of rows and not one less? 0.029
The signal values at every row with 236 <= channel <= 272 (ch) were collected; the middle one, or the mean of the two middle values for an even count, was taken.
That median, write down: 1.44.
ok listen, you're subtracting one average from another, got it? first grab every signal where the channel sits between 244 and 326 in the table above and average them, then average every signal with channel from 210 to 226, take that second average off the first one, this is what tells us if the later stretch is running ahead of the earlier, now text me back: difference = -0.12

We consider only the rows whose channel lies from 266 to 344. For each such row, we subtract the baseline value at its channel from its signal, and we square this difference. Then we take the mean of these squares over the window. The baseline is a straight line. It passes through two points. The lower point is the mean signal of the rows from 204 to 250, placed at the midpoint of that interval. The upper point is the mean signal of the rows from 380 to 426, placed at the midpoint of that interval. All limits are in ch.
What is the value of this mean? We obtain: 0.048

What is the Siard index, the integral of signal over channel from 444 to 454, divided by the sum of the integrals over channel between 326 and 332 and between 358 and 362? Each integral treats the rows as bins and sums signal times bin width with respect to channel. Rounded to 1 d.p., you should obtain 1.0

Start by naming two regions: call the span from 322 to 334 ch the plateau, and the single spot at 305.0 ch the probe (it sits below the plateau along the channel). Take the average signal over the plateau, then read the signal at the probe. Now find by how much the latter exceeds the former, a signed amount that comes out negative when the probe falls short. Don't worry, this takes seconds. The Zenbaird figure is -0.08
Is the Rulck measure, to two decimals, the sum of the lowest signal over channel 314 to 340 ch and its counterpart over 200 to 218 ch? 2.81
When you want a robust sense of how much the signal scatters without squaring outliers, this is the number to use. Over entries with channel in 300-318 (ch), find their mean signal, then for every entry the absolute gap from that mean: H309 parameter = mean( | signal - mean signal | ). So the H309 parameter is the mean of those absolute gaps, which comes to 0.028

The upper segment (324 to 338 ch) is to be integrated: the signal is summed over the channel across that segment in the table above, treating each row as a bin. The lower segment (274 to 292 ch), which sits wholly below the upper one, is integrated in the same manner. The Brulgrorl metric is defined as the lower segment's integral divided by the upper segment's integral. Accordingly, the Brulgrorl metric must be 1.07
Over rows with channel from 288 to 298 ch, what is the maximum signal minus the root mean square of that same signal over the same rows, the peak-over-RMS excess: 0.15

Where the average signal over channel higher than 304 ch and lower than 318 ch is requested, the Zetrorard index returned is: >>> 1.42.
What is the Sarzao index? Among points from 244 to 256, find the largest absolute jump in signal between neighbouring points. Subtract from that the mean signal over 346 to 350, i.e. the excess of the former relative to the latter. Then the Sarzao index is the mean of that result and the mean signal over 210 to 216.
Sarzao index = 0.179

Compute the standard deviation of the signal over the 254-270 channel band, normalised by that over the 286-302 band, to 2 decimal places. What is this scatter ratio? 1.92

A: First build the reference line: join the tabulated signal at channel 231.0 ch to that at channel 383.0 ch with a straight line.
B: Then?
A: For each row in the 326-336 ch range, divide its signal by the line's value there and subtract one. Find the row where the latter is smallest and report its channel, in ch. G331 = 327.0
